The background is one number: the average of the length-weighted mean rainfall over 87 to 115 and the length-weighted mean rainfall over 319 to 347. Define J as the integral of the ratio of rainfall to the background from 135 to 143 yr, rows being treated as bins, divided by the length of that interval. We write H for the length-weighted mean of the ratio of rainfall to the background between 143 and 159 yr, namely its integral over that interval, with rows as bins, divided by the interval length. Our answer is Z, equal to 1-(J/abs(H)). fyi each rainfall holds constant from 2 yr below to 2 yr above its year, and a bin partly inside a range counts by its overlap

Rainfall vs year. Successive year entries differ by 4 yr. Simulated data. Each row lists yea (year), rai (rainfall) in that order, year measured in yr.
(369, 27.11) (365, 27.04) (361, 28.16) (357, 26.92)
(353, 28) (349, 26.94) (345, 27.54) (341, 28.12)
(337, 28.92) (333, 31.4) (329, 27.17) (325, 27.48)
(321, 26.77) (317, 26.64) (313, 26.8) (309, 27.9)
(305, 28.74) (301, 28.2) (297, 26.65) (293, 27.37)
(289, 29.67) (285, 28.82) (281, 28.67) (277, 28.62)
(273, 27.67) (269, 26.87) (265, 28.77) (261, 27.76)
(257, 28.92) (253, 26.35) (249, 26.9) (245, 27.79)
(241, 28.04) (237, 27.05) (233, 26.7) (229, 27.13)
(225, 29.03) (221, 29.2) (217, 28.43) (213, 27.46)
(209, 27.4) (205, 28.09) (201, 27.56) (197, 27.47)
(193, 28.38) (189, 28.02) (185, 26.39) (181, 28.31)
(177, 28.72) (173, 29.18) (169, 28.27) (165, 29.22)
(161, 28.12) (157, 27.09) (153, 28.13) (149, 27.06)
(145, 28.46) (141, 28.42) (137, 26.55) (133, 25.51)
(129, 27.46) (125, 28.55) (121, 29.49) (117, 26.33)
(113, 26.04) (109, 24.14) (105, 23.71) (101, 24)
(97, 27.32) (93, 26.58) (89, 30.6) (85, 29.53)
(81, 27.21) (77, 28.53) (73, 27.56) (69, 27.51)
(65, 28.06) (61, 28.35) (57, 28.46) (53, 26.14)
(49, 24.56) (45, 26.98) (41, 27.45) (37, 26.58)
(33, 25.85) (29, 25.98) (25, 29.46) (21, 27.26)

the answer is 0.01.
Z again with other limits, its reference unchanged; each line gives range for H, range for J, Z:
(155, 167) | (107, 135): 0.05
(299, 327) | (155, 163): 0.00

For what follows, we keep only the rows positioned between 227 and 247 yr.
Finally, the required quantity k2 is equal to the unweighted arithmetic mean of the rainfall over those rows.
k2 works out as 27.3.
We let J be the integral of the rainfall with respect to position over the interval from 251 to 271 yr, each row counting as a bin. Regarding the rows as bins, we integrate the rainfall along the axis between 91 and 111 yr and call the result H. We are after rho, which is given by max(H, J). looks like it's 555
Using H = 503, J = 555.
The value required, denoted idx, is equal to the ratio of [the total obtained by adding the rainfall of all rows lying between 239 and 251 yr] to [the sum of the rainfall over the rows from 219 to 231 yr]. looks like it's 0.97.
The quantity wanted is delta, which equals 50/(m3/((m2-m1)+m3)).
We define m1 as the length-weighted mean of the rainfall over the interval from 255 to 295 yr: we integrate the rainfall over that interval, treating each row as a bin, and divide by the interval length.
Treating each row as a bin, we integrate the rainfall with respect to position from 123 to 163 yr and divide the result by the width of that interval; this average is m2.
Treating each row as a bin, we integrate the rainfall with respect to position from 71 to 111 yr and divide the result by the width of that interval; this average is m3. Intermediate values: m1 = 28.3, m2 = 27.5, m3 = 26.9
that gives 48.6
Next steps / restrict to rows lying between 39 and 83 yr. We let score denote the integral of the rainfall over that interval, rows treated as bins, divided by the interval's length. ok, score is 27.3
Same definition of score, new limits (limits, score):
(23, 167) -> 27.2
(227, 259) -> 27.4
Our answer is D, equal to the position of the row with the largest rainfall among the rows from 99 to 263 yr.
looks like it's 121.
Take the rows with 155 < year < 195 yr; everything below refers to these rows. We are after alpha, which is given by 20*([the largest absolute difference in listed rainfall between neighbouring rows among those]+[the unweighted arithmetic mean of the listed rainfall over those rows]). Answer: 602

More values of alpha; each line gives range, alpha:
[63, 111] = 622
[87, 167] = 623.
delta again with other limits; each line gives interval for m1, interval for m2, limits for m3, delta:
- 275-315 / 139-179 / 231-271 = 50.2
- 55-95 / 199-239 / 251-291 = 49.2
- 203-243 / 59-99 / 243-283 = 50.5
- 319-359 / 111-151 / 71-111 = 49.0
